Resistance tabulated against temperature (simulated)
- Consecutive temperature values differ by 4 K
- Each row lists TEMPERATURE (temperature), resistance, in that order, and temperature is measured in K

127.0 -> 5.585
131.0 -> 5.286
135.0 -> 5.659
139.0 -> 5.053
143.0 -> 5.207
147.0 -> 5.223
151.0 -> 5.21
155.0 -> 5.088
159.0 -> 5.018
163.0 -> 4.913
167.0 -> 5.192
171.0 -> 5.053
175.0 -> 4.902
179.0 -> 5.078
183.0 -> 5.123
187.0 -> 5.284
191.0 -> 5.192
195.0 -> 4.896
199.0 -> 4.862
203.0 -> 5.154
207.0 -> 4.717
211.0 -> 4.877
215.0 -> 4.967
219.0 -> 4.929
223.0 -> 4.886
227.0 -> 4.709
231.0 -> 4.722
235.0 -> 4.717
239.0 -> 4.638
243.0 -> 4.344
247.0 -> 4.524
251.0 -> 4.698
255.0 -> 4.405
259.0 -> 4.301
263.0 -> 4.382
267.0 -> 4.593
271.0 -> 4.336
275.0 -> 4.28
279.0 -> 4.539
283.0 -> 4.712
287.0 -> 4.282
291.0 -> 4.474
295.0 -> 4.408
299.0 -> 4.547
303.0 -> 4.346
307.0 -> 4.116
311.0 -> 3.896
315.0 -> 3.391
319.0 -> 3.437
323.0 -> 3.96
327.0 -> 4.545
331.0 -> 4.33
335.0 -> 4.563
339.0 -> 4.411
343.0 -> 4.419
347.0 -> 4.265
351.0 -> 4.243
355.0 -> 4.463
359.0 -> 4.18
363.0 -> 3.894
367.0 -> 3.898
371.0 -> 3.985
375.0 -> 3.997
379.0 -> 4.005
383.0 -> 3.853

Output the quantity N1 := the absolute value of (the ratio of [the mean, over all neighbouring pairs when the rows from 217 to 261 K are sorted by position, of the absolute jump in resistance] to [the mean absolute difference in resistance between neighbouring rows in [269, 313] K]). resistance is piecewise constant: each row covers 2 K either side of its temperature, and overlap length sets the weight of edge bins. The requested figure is 0.7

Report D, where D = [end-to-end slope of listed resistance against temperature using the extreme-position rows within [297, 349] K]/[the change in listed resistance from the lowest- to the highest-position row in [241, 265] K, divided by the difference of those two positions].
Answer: -3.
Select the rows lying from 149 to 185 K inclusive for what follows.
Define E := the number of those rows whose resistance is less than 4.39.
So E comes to 0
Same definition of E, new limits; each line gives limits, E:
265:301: 3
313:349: 5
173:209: 0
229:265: 3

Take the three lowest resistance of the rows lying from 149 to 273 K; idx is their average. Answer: 4.3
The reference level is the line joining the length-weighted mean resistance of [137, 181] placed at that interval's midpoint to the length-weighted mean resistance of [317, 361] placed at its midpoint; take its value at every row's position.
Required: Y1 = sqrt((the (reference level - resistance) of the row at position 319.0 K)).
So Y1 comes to 1.0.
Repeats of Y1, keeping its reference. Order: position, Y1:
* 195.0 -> 0.2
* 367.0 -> 0.5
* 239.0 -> 0.3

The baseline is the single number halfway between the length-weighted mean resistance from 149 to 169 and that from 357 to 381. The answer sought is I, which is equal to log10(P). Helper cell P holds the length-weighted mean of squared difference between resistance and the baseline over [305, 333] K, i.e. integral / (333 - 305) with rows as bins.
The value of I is -0.3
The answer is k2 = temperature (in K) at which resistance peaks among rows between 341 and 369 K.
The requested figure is 355.0 K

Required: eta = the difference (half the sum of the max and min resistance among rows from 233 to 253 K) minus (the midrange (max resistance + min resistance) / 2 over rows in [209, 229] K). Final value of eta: -0.3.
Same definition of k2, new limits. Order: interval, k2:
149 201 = 187.0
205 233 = 215.0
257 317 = 283.0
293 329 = 299.0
